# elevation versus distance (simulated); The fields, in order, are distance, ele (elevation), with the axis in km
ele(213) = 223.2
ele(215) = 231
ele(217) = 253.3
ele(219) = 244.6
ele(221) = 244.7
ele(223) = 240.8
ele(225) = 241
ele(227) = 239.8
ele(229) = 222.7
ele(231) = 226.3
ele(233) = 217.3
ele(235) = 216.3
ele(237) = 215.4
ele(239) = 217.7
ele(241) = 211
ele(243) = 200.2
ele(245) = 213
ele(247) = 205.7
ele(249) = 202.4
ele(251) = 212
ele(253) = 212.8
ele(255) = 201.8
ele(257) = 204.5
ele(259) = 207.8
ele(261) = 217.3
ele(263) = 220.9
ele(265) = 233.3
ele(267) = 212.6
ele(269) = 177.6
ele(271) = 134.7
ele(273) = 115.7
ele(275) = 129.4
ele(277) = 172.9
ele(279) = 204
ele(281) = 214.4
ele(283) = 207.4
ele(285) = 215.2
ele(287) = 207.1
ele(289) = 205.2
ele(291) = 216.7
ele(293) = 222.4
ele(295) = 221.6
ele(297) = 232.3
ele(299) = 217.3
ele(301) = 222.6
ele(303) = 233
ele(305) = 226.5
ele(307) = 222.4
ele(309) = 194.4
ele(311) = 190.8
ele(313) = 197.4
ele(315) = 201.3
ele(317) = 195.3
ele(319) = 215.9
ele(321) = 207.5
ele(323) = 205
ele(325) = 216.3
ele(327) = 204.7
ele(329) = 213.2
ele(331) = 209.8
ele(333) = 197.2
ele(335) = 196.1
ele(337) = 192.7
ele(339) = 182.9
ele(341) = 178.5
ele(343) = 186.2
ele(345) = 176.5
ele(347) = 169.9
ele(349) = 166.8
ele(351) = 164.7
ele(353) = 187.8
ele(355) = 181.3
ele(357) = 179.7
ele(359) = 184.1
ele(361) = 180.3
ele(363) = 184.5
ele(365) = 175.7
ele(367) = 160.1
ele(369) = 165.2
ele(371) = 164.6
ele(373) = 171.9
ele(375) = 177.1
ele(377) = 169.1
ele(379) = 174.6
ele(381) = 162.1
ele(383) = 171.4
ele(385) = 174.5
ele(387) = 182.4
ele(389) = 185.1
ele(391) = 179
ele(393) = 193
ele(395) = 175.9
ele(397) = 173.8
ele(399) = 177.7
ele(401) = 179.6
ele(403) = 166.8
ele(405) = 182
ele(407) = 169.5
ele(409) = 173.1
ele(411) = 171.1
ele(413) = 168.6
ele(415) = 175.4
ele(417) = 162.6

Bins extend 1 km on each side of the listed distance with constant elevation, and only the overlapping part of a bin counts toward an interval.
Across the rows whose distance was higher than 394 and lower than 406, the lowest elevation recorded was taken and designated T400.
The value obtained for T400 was 166.8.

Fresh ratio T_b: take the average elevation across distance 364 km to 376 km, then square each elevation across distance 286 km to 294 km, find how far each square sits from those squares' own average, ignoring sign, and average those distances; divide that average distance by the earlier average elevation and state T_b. 16.9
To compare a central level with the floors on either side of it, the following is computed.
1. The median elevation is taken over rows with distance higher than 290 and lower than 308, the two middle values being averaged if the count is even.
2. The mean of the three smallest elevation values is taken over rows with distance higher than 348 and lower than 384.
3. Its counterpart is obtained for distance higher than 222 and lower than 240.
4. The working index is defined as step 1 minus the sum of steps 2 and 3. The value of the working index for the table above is -156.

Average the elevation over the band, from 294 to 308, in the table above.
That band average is 225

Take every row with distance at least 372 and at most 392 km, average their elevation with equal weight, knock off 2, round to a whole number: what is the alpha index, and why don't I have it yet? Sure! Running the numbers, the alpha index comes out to 173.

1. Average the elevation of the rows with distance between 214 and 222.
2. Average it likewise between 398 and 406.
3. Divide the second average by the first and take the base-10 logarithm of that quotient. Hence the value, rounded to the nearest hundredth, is -0.14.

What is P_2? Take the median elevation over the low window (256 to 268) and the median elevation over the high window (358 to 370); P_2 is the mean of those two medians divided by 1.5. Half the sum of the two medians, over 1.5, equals 131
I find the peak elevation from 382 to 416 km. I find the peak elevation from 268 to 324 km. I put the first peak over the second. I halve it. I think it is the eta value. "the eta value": 0.41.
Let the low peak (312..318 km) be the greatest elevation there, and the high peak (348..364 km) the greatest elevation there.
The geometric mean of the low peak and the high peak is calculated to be 194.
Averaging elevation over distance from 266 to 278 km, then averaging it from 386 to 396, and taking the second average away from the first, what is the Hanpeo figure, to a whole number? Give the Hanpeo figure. -26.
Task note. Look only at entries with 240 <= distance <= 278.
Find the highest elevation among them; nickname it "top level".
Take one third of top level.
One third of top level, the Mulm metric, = 77.8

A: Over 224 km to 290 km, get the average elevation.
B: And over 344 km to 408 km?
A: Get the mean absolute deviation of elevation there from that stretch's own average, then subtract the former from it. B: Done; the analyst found -198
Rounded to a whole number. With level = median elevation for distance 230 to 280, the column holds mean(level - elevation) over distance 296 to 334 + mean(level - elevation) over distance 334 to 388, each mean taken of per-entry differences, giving 35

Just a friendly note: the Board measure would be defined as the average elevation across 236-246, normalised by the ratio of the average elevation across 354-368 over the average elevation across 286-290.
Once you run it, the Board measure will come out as 245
